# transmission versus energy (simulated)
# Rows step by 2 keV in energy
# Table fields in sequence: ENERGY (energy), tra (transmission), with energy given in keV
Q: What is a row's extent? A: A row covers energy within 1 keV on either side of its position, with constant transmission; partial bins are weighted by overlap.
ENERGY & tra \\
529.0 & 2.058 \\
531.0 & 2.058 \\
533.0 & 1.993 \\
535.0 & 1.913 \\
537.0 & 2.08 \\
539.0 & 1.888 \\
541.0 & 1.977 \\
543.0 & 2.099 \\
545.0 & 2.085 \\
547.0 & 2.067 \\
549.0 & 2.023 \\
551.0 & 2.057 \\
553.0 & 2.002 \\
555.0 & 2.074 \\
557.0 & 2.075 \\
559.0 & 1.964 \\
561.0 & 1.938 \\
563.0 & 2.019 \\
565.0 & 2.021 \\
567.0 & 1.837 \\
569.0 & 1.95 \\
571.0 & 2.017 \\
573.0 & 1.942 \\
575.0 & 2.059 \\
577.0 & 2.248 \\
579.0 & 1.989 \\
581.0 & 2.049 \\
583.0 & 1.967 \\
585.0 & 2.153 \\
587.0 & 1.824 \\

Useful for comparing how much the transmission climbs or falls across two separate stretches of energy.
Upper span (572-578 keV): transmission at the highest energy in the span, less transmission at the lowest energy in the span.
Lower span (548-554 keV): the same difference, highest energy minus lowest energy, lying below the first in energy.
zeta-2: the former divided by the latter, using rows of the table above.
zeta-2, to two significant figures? -15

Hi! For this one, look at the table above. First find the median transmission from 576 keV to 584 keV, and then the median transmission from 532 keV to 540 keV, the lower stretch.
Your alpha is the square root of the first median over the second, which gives 1.017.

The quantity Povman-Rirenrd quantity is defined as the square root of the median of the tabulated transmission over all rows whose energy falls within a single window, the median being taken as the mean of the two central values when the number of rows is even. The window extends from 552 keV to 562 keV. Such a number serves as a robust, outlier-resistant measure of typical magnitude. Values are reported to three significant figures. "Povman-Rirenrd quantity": 1.41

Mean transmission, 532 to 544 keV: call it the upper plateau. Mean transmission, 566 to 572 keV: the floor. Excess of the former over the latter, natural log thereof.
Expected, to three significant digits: -2.86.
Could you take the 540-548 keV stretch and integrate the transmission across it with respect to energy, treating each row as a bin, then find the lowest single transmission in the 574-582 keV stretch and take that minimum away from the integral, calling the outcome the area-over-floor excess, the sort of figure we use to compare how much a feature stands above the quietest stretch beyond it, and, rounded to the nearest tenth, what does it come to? 14.5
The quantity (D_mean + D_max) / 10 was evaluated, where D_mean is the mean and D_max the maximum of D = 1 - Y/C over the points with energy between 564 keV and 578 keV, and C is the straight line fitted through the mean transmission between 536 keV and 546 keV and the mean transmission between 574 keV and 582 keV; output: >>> 0.014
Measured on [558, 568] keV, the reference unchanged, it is 0.016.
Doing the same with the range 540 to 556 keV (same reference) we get 0.002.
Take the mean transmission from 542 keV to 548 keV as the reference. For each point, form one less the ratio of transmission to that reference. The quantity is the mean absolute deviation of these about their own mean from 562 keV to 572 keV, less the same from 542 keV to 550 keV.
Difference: 0.018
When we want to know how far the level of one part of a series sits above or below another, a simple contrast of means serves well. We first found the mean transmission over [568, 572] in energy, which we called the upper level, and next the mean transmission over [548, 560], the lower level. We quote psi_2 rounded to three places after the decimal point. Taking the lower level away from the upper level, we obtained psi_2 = -0.049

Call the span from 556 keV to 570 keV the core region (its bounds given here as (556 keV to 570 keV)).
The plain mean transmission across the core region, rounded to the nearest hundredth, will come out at 1.97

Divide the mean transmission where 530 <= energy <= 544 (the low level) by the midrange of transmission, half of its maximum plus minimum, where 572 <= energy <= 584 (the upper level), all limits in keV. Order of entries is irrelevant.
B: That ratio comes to 0.96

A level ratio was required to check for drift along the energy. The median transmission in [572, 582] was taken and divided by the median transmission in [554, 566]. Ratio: 1.01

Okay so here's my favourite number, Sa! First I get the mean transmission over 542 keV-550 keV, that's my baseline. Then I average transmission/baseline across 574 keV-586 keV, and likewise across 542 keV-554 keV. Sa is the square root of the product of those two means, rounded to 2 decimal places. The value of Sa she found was 1.00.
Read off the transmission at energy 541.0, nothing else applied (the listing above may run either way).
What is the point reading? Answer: 1.977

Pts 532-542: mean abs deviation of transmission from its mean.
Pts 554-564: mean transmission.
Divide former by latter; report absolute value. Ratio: 0.028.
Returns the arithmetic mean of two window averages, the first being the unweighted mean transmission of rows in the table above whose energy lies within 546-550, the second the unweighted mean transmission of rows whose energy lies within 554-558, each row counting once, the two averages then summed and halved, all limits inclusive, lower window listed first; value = 2.06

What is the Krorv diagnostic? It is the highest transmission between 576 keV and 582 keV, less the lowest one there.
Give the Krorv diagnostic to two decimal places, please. 0.26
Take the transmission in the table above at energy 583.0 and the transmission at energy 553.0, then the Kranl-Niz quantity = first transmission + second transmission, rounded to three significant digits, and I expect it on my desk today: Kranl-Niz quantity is 3.97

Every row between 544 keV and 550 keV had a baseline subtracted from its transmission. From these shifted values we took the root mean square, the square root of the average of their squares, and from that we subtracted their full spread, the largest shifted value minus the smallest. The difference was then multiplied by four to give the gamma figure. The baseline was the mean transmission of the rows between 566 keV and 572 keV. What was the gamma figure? 0.26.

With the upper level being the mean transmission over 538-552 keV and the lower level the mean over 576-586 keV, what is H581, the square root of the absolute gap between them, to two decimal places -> 0.23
